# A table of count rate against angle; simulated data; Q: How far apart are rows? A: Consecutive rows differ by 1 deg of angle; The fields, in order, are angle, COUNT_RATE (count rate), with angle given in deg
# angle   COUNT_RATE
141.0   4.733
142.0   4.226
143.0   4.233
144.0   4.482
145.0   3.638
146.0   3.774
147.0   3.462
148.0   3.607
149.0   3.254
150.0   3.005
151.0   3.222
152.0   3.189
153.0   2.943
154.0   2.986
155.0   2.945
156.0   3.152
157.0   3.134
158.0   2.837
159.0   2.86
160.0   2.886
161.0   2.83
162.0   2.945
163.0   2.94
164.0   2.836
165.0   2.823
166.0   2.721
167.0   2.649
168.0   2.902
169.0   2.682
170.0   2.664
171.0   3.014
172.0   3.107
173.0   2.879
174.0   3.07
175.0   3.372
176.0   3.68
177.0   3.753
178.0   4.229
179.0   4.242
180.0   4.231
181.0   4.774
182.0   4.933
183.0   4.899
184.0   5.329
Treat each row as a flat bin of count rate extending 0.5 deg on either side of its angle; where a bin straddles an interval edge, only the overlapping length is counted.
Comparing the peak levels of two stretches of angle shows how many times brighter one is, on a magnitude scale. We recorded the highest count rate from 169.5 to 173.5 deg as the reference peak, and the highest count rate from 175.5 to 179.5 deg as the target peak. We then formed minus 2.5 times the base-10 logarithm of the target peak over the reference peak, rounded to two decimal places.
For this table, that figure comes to -0.34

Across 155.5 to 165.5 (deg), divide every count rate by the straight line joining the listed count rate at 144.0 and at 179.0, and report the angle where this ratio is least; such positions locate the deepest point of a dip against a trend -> 158.0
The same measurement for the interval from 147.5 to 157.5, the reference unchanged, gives 153.0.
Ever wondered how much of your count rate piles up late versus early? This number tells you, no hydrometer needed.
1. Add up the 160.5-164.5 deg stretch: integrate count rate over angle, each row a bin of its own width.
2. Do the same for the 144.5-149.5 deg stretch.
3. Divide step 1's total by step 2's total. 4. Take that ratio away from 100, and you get 99.3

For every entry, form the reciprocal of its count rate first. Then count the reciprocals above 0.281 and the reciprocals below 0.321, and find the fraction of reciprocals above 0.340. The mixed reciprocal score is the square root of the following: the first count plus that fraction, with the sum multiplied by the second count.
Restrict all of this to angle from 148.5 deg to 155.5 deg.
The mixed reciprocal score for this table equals 5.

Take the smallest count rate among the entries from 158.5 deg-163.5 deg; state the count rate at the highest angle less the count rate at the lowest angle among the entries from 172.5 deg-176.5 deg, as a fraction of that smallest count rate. 0.28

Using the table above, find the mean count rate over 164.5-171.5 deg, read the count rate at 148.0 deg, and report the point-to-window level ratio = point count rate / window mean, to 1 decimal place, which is 1.3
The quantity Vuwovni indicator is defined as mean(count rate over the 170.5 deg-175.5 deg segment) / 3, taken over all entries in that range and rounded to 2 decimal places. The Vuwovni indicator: 1.03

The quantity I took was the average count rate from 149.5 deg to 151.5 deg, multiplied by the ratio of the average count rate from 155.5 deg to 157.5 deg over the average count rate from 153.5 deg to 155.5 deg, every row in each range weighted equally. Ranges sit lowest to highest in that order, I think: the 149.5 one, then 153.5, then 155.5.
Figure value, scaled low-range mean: 3.3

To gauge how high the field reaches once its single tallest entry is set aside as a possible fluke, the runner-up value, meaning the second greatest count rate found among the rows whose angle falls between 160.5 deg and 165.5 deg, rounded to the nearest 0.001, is 2.940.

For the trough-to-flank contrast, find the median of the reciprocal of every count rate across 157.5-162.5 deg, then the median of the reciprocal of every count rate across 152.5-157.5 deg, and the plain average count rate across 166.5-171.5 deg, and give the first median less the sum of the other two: -2.8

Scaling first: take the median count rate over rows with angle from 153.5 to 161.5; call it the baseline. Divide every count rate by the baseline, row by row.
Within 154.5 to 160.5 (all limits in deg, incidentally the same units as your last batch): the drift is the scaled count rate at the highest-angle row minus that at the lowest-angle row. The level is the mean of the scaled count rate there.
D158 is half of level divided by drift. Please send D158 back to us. -25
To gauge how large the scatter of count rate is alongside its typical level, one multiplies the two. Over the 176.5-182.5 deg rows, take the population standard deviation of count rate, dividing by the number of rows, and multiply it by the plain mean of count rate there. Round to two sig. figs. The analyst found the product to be 1.7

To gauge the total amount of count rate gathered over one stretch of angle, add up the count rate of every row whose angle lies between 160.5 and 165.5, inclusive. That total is 14.4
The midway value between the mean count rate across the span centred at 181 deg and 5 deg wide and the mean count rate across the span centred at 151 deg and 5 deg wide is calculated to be 3.9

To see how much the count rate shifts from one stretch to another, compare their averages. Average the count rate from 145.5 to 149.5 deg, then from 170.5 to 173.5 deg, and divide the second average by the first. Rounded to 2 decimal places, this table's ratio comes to 0.85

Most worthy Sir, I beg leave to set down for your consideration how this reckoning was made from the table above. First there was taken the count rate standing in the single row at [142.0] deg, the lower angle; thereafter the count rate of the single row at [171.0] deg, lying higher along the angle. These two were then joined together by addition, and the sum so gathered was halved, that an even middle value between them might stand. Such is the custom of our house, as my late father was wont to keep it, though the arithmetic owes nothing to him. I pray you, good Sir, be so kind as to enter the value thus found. 3.6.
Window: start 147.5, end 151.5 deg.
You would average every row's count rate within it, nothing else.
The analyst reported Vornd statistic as 3.3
